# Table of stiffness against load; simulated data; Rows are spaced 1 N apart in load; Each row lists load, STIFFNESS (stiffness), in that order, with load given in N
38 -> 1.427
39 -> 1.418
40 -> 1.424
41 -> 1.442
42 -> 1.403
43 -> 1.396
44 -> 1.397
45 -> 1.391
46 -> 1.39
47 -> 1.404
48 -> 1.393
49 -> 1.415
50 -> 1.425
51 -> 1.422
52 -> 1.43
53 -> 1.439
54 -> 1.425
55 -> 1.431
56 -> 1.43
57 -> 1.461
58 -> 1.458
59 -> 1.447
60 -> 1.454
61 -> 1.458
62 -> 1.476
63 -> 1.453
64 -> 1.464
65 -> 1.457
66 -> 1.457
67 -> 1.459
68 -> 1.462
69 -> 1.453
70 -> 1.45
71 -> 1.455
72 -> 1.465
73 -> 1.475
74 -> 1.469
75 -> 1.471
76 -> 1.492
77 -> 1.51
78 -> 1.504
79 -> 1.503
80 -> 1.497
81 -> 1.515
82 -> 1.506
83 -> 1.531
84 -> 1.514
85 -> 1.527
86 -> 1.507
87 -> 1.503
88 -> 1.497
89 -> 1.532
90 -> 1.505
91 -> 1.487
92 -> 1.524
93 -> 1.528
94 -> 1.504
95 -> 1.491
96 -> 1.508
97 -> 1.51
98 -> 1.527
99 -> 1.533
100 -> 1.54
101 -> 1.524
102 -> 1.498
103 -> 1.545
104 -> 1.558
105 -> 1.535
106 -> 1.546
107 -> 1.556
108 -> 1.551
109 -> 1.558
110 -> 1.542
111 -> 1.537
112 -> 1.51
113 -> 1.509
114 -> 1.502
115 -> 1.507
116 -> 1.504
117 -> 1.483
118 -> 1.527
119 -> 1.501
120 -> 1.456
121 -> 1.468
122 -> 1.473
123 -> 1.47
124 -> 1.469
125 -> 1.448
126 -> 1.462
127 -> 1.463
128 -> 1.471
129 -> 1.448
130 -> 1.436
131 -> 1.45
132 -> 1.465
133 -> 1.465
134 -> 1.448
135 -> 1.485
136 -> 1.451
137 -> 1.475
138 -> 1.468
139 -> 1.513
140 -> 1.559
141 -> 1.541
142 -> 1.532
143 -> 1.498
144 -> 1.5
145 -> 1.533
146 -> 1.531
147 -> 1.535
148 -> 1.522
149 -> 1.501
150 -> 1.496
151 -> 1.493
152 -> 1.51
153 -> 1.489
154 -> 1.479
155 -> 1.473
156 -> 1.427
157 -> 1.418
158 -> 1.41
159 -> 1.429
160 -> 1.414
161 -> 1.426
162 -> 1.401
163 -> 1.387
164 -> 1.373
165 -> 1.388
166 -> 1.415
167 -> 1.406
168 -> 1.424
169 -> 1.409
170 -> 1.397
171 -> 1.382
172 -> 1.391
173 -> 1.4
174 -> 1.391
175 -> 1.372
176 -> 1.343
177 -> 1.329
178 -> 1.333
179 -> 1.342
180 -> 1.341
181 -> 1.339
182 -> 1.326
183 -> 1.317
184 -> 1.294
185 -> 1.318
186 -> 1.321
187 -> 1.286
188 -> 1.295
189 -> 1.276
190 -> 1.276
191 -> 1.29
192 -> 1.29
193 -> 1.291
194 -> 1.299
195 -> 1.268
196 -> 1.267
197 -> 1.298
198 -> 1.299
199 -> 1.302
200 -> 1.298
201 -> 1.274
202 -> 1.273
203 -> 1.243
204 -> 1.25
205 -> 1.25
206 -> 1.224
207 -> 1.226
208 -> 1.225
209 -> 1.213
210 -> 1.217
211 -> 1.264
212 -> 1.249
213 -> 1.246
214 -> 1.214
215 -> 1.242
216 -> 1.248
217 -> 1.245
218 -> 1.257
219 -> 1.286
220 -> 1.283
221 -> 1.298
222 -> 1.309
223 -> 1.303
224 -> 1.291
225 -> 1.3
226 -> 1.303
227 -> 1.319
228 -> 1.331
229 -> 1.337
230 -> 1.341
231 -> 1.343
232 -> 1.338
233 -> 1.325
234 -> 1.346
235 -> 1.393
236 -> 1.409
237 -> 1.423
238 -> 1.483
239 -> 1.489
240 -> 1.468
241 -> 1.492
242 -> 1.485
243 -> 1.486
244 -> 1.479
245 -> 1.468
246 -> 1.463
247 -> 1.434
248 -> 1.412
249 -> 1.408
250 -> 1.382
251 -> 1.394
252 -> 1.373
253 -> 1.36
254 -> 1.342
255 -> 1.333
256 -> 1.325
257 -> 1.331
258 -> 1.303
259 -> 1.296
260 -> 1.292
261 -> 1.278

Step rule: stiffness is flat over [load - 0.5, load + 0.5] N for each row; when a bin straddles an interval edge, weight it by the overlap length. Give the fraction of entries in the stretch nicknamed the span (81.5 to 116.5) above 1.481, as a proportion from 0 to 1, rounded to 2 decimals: 1.00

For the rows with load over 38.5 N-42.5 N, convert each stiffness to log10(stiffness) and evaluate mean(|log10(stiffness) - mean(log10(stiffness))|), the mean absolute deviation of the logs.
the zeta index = 0.0034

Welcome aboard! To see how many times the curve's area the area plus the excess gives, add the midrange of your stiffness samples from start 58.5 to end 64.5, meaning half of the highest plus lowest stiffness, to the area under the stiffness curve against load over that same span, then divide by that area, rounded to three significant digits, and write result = 1.17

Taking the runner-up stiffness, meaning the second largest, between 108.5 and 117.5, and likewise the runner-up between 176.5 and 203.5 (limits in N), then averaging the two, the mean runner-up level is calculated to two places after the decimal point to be 1.44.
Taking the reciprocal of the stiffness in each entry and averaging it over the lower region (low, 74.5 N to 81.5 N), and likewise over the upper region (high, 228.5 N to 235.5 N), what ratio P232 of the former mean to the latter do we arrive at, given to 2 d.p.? 0.90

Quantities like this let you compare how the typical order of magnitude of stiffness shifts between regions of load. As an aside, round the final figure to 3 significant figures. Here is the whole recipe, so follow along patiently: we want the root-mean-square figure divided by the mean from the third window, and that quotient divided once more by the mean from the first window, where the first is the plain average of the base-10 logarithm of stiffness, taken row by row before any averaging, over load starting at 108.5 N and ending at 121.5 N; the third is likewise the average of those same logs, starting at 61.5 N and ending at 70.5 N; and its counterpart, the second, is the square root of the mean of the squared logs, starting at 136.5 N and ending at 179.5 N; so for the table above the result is 5.47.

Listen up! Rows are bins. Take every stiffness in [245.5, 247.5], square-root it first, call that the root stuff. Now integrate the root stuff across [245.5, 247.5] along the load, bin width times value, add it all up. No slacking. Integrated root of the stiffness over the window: 2.41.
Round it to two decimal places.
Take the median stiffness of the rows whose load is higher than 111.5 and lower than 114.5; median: 1.51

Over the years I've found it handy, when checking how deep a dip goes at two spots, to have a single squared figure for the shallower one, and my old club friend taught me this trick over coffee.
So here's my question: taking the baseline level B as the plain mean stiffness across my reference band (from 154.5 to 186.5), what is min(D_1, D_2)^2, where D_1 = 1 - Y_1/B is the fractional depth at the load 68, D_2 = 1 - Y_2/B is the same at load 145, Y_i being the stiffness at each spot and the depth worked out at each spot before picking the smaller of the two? 0.012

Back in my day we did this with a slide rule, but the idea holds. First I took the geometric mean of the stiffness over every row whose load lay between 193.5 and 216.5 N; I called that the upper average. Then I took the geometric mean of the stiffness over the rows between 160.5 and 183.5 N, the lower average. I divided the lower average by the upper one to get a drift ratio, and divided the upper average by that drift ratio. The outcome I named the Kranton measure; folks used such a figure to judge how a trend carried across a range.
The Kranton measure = 1.15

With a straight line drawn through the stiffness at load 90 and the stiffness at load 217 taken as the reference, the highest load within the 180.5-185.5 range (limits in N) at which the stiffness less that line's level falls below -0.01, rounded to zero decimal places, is 184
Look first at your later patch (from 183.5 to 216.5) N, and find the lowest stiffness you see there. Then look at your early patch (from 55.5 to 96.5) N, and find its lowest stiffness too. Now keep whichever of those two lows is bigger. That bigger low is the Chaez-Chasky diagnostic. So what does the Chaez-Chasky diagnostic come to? 1.43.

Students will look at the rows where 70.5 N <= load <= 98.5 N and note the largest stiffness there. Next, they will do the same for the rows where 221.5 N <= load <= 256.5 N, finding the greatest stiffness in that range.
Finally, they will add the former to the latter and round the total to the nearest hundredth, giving 3.02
